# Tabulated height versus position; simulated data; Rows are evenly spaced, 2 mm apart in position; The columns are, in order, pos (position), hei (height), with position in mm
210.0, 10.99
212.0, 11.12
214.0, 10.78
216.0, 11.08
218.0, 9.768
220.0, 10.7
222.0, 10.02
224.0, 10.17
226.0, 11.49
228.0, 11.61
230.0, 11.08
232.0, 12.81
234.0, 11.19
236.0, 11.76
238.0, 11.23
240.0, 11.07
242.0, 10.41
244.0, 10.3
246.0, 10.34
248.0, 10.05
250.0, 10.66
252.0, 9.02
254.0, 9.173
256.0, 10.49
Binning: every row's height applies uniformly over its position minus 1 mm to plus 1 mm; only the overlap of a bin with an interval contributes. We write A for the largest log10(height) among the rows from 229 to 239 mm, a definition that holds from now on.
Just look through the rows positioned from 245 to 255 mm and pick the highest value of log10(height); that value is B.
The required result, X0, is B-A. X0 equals -0.080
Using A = 1.11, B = 1.03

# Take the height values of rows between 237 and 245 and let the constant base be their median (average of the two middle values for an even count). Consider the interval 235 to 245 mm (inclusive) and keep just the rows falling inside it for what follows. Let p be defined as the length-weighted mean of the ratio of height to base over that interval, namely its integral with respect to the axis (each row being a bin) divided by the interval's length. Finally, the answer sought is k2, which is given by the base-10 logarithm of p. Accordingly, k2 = 0.01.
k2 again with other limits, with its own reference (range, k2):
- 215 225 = -0.02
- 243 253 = -0.03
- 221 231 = 0.01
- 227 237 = 0.04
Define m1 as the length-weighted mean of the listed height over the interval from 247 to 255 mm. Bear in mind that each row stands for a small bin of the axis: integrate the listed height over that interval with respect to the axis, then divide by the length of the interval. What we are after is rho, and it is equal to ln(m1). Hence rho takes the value 2.27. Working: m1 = 9.7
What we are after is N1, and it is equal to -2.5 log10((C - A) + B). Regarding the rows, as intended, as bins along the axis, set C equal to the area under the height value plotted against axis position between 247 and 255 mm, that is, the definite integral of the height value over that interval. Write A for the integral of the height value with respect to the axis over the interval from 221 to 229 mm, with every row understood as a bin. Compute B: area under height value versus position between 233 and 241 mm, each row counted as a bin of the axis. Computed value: -4.78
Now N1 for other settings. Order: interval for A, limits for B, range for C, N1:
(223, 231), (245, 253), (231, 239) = -4.83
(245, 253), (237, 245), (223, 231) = -4.94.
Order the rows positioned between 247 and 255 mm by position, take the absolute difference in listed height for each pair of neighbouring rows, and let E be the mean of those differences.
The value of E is 0.8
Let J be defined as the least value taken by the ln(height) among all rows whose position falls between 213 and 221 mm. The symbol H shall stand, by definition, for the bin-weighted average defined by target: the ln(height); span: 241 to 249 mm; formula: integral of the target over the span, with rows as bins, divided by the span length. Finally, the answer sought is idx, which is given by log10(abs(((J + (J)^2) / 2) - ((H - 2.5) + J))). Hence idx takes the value 0.212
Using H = 2.33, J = 2.28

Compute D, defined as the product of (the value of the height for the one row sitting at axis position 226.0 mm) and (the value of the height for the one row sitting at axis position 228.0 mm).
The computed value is 133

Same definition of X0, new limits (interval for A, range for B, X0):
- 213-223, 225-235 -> 0.063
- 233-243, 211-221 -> -0.024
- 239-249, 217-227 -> 0.016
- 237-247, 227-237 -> 0.057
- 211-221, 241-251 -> -0.018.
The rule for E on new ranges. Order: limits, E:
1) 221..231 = 0.5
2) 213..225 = 0.7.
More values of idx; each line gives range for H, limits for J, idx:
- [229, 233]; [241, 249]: 0.185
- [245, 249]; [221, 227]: 0.226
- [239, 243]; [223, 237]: 0.219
